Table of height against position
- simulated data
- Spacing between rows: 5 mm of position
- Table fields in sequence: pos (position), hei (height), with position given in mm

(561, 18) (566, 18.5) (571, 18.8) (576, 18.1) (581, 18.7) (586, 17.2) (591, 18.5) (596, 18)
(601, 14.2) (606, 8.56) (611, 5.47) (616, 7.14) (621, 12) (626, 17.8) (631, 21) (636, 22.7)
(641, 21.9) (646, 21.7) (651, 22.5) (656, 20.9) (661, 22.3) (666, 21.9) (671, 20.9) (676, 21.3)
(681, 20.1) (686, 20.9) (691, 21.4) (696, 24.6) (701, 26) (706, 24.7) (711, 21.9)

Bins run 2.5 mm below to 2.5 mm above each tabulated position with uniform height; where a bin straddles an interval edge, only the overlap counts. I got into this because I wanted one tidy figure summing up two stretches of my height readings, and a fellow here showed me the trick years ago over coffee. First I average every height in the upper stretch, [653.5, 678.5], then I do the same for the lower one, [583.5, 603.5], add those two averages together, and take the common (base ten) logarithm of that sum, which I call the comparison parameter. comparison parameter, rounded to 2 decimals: 1.58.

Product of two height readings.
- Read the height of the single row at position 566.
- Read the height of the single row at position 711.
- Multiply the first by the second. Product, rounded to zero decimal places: 405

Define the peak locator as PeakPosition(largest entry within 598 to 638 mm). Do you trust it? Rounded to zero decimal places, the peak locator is 636 mm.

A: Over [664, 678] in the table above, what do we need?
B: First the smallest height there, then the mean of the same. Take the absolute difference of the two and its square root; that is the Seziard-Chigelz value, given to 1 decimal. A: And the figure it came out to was 0.7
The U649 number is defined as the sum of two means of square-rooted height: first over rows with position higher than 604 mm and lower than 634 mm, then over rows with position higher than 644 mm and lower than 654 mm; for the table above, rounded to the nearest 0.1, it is 8.1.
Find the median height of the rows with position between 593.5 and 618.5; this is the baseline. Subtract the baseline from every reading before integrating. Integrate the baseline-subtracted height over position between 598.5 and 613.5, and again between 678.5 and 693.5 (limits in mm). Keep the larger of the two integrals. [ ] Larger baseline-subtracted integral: 184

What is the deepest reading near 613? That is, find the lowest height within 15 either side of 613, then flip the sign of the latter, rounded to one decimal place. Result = -5.5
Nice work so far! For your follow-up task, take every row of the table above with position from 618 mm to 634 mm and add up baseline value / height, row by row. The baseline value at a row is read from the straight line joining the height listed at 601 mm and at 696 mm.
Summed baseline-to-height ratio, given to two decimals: 3.15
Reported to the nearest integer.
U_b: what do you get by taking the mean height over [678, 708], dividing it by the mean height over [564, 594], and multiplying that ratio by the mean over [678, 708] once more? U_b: 29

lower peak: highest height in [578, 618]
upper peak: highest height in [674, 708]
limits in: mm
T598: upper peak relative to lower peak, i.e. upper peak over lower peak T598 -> 1.4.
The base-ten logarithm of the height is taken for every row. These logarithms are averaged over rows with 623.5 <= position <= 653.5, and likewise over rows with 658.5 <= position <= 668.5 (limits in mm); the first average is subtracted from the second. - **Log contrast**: 0.0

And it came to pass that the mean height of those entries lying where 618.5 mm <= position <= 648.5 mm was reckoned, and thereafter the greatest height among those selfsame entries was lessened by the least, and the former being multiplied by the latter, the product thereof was 209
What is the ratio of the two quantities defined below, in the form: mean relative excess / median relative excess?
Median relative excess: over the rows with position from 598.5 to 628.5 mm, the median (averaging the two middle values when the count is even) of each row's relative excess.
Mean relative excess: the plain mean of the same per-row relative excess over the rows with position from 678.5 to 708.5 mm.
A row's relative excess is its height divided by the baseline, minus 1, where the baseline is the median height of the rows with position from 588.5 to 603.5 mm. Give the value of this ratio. -1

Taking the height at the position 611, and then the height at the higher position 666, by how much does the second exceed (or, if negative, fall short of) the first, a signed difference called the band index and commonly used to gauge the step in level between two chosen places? 16.4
